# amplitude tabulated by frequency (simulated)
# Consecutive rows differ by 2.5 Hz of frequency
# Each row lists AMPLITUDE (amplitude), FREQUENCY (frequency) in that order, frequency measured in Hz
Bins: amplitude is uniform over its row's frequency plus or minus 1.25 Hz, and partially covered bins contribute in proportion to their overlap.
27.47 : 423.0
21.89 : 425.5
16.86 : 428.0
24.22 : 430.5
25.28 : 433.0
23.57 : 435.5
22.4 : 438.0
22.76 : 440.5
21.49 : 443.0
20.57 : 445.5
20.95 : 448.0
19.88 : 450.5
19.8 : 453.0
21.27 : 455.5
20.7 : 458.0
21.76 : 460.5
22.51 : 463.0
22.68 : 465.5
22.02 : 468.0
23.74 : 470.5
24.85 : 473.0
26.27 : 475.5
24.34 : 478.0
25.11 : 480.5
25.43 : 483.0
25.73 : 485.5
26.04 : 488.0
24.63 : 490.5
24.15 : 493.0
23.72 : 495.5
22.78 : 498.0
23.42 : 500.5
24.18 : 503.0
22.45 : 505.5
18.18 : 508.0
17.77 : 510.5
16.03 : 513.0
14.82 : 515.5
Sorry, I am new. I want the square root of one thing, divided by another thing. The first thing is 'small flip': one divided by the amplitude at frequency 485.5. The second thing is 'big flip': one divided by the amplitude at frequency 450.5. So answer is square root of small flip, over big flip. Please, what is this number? 3.9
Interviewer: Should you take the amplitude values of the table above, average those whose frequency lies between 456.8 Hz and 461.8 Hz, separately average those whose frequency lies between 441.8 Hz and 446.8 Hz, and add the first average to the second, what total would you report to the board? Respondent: 42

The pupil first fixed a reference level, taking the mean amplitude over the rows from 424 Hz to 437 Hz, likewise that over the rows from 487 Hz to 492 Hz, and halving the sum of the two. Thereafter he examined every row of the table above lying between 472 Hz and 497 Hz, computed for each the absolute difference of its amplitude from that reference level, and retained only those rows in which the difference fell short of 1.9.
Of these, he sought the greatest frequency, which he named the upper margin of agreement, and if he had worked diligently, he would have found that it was 495.5 Hz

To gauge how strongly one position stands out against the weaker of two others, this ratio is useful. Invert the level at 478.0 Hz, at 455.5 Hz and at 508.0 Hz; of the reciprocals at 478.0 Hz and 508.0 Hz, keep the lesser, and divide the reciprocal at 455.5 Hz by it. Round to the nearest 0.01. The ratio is 1.14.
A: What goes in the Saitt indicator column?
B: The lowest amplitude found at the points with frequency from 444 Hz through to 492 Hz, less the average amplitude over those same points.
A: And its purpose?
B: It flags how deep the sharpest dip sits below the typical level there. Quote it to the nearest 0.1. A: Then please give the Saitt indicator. -3.3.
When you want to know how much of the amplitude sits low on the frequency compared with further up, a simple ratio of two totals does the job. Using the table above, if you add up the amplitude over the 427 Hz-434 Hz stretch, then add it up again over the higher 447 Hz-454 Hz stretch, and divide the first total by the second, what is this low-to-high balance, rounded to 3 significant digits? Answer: 1.09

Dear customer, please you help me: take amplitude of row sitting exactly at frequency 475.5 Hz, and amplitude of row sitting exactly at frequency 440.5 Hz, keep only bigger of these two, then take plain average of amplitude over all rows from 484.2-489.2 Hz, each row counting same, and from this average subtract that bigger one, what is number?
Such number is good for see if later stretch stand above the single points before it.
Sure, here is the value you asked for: 0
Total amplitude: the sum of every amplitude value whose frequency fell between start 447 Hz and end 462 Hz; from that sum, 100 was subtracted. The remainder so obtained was 24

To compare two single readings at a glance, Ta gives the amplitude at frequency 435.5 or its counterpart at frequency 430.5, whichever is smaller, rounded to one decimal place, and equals 23.6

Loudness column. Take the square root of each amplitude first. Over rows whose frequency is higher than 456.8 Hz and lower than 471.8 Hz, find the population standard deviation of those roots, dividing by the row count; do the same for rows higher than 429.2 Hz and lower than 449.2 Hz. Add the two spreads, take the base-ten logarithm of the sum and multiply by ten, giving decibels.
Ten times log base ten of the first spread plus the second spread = -5.9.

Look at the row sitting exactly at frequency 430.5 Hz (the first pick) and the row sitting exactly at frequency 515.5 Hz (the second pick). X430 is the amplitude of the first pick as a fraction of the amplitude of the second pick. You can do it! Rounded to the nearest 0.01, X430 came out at 1.63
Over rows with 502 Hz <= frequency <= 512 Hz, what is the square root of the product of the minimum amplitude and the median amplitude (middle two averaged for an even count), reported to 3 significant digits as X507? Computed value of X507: 19.0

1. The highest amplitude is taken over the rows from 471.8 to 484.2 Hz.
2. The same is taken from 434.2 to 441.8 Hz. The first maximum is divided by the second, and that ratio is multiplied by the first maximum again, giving 29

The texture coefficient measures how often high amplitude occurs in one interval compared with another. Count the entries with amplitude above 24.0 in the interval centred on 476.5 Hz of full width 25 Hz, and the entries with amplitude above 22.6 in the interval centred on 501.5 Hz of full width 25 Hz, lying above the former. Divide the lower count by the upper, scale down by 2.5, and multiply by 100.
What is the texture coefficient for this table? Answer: 46.7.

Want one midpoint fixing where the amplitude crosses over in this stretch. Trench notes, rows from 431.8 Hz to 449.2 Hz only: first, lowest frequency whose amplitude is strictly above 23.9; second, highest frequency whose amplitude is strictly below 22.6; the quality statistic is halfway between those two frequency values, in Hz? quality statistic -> 440.5 Hz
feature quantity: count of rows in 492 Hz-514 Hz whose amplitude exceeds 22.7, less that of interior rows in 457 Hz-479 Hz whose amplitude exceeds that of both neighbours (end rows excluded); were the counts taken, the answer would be 3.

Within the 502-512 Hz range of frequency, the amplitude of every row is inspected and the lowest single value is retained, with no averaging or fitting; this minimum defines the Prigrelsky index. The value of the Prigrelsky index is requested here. 17.77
